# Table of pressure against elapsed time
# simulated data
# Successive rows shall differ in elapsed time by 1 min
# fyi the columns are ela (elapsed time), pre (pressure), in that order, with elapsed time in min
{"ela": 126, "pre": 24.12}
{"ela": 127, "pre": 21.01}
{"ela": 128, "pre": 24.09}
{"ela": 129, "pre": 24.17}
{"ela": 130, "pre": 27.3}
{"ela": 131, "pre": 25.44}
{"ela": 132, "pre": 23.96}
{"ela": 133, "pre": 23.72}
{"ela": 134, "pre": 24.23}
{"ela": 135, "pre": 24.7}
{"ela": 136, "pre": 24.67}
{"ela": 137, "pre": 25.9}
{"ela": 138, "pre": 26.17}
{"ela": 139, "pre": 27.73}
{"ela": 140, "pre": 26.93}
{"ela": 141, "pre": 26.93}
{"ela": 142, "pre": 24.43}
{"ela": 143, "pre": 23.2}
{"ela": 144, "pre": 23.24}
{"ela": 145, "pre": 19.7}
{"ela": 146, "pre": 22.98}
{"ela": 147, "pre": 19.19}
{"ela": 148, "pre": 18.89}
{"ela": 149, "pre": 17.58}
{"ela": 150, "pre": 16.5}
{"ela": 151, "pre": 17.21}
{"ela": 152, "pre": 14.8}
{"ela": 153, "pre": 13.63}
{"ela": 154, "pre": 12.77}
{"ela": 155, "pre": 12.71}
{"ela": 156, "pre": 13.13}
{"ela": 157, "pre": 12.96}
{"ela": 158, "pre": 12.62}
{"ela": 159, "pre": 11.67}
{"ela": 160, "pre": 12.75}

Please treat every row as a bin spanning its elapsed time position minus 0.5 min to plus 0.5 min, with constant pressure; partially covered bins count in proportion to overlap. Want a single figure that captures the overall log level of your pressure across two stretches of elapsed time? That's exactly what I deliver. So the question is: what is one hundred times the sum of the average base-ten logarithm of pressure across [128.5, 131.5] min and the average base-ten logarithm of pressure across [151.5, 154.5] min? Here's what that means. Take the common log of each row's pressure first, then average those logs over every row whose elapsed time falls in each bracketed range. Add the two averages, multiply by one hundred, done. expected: 255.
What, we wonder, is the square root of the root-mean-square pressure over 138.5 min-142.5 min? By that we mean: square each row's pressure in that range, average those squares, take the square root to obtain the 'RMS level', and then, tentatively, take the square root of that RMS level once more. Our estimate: 5.15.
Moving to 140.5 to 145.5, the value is 4.86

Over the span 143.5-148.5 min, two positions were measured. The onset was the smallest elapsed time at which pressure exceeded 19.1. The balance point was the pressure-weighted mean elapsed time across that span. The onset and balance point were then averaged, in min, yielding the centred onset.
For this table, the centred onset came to 145.0 min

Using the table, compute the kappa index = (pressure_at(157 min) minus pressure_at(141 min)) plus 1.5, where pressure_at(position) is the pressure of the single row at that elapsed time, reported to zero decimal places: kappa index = -12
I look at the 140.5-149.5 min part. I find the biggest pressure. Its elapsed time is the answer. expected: 141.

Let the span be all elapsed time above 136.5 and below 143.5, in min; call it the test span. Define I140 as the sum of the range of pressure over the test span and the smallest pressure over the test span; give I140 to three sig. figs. 27.7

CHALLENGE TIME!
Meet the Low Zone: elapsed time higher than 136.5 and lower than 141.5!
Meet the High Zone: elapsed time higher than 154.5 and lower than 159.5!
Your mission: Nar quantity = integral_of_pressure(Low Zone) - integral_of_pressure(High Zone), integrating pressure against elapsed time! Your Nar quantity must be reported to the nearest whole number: 71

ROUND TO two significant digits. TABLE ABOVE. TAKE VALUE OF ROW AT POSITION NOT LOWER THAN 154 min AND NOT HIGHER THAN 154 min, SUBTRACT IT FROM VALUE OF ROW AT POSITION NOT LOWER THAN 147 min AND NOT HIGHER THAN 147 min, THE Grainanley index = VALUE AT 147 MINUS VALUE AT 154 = 6.4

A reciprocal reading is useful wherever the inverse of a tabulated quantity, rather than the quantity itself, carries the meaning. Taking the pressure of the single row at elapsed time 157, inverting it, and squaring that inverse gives 0.0060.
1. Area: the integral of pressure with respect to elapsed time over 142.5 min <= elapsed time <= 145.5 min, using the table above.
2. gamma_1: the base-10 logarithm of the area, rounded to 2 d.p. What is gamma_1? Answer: 1.82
